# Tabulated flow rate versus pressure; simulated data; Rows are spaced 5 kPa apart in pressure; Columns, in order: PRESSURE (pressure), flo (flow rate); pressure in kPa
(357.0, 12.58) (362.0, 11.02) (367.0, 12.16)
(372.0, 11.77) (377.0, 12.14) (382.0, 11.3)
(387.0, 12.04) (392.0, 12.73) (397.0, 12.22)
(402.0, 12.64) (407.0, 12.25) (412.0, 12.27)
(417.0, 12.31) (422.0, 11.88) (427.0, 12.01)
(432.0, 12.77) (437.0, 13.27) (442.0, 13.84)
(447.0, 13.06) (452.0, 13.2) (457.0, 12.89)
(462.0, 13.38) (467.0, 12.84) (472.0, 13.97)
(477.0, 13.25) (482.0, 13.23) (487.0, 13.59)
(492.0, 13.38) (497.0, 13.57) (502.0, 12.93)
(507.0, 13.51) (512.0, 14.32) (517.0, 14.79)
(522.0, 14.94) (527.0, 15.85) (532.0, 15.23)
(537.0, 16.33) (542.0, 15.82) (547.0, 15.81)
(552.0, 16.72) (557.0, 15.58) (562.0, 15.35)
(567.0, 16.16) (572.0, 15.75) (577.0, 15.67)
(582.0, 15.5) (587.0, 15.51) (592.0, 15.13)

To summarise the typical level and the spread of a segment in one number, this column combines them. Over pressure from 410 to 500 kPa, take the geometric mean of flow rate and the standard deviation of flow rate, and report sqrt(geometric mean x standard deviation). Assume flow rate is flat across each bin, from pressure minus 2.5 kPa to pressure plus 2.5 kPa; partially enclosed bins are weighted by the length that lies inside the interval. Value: 2.8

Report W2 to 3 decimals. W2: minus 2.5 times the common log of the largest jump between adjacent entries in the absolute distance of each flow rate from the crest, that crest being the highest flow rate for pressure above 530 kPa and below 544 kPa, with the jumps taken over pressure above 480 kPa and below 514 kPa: 0.229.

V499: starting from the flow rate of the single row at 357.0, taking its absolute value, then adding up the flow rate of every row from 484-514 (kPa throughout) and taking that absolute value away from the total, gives 68.7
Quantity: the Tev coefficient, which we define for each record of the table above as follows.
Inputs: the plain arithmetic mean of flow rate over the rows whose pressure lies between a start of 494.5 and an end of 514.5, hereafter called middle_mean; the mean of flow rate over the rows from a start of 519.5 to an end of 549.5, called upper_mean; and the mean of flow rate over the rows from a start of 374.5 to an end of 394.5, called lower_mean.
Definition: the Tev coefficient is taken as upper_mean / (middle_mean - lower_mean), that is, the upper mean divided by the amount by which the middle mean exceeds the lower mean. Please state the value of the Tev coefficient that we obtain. 10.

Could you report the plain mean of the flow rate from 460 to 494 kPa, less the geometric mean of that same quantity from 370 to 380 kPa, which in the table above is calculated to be 1.4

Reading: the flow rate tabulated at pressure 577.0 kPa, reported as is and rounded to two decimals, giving 15.67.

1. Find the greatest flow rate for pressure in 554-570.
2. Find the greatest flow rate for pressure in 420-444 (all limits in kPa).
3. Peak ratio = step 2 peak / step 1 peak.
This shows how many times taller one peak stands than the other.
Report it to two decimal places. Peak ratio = 0.86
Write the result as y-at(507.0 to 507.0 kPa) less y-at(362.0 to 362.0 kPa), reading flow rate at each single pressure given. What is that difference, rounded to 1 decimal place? 2.5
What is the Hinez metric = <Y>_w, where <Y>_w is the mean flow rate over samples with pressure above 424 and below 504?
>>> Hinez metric 13.2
